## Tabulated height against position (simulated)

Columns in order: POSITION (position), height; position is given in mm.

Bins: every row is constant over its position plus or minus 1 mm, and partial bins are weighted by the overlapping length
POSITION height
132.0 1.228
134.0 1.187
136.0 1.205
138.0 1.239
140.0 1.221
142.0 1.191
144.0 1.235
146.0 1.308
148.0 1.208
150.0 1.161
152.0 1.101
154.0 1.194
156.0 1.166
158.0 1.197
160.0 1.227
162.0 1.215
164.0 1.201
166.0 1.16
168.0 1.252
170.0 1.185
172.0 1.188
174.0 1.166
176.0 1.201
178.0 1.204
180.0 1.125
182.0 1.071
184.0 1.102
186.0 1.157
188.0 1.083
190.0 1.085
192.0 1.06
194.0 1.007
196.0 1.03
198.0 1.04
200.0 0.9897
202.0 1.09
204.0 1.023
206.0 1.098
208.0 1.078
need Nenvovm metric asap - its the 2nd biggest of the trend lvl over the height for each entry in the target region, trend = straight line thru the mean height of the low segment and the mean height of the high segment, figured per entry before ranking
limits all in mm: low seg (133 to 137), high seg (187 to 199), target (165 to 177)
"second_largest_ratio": 0.94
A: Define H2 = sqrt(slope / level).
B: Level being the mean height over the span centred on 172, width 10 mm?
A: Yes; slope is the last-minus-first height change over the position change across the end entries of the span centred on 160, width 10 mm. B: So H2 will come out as 0.060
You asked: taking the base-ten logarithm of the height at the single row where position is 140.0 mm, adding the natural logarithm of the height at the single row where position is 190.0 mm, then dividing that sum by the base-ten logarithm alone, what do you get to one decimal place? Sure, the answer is 1.9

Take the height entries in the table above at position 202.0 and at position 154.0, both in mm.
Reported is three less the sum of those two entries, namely 0.72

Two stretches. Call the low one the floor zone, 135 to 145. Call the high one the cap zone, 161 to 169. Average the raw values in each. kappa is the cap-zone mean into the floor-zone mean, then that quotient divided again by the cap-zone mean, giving 0.84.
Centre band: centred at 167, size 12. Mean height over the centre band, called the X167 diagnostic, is 1.20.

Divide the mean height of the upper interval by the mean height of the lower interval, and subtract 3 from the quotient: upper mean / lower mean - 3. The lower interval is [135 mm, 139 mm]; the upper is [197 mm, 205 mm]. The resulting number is -2.15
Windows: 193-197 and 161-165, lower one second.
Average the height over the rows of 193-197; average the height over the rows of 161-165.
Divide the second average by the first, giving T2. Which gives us 1.19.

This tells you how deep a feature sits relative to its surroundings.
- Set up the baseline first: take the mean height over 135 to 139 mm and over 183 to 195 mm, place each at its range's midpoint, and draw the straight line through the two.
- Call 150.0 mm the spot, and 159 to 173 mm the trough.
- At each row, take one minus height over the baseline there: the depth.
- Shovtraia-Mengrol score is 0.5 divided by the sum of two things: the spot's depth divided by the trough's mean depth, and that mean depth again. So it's -1.1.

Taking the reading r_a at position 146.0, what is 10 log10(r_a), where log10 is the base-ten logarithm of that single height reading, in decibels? 1.17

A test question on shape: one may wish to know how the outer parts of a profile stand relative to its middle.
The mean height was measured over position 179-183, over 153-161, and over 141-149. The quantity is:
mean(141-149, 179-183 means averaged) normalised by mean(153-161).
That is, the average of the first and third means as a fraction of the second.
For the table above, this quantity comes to 0.98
